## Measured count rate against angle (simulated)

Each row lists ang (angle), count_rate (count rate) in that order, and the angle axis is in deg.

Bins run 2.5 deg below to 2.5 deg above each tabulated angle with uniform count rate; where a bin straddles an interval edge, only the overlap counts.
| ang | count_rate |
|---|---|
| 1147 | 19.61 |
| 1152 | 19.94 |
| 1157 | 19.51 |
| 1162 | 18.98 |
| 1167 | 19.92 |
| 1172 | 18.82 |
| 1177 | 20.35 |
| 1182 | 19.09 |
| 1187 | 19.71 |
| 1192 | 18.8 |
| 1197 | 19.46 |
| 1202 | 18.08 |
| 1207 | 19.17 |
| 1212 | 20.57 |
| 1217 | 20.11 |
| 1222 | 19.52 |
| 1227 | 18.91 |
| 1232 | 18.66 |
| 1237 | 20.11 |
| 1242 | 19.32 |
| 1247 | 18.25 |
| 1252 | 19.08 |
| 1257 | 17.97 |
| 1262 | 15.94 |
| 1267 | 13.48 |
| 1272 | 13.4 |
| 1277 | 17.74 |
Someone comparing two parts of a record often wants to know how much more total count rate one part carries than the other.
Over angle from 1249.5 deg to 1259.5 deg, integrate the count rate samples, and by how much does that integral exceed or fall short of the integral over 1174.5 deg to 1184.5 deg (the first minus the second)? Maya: -12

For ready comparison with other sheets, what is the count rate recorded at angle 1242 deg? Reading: 19.32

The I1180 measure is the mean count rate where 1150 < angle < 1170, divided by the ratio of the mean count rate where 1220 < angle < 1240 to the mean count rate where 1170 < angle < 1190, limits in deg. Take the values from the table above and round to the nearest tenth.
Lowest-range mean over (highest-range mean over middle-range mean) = 19.8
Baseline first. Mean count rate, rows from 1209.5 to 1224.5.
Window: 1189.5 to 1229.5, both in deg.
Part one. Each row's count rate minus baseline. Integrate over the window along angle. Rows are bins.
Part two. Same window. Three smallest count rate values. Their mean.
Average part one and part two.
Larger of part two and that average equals 18.6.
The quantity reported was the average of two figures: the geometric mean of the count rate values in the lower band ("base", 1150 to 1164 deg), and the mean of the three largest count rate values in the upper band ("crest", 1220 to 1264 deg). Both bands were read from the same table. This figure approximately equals 19.6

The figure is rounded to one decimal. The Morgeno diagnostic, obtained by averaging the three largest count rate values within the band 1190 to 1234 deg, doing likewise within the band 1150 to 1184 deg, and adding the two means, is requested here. 40.1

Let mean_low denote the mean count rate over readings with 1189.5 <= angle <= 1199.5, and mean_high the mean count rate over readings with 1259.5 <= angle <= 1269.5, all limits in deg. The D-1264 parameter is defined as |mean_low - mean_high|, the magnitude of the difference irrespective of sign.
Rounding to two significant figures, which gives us 4.4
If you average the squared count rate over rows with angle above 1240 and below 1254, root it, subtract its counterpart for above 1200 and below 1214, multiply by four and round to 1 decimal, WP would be -1.6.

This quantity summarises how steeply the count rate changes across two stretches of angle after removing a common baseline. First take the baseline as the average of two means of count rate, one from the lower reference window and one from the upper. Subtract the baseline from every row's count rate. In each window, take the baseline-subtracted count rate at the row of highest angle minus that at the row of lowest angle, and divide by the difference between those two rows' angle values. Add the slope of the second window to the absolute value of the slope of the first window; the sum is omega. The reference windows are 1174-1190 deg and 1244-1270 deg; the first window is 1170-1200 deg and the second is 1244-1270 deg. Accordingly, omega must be -0.21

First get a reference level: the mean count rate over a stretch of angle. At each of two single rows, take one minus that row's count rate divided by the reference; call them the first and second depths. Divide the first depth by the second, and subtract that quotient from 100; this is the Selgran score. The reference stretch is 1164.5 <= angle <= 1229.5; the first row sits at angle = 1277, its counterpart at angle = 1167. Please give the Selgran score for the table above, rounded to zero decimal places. 103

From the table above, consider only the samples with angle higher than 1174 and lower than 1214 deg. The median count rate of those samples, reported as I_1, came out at 19.3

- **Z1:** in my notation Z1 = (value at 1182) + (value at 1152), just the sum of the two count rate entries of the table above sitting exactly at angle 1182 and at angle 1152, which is 39.0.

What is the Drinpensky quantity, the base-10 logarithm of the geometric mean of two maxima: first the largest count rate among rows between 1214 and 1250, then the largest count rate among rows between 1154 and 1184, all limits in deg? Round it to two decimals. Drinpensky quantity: 1.31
